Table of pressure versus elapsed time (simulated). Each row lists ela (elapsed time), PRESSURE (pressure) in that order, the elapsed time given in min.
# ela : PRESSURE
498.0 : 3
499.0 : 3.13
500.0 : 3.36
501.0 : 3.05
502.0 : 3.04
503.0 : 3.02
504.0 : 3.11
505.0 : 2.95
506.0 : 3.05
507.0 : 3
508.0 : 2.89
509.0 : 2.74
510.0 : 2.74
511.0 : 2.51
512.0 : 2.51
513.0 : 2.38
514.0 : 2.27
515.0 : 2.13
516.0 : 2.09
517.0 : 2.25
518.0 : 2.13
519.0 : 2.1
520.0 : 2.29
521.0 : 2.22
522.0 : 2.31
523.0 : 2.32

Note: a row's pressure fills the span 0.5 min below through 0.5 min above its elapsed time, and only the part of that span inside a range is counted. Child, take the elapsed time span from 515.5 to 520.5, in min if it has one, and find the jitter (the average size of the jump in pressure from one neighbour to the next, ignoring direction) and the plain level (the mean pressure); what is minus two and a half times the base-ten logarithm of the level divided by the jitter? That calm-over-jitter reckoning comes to -3.1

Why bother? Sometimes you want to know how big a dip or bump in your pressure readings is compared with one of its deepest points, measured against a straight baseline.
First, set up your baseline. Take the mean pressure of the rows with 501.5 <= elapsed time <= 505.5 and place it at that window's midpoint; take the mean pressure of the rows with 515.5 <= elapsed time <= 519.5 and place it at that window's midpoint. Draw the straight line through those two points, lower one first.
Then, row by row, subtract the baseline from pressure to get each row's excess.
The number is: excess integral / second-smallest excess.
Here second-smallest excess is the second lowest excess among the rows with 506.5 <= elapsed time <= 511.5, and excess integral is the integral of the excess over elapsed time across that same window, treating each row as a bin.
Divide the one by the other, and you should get 8.1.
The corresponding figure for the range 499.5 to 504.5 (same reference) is 0.5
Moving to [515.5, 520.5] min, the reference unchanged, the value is 15.9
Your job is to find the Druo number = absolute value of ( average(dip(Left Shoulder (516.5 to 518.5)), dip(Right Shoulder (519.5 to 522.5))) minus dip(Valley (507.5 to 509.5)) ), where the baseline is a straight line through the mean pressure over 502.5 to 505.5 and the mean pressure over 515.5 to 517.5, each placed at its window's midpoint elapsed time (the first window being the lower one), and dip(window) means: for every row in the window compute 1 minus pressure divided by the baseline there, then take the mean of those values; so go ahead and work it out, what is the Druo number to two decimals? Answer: 0.10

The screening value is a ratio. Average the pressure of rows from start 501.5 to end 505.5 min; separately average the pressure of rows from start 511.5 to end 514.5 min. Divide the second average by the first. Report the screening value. 0.788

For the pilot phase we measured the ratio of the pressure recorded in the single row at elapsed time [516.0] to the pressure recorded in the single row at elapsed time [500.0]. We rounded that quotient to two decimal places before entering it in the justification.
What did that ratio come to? 0.62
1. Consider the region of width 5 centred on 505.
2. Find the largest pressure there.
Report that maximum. 3.11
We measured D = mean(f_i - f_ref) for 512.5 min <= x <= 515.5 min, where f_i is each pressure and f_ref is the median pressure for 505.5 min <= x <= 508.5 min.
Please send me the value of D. -0.7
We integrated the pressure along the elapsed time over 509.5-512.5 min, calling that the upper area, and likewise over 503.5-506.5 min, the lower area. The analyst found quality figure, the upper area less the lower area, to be -1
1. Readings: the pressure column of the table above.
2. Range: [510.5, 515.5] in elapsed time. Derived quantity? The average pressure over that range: 2.4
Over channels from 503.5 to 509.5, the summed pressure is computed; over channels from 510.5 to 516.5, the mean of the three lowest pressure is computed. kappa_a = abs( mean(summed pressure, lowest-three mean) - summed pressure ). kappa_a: 7.8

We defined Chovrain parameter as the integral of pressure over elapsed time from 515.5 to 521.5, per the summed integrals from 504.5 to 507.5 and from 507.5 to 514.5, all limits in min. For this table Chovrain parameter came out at 0.48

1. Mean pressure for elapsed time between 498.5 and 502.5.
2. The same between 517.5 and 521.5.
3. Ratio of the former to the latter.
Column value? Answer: 1.44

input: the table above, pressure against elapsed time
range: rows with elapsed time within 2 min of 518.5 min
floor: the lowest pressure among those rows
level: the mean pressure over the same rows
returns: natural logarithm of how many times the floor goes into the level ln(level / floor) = 0.043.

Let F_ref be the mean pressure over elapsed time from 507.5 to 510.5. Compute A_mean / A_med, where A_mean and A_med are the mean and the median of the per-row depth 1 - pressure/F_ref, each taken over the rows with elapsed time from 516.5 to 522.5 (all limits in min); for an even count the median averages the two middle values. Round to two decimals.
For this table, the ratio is 1.03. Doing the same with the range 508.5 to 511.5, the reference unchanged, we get 2.53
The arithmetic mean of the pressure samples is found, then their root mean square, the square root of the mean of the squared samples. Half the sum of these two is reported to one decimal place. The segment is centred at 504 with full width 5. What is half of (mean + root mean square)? 3.0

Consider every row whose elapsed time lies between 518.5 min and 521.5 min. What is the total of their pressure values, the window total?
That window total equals 6.6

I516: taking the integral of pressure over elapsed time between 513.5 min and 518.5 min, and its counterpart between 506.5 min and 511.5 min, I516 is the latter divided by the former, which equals 1.28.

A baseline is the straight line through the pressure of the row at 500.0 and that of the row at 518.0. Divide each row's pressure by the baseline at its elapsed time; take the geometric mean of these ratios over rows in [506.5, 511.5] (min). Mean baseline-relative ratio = 1.01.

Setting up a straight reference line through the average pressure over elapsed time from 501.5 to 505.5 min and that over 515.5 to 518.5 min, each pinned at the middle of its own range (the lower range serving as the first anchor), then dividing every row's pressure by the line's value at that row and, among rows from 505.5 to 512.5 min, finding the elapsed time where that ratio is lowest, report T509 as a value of 511.0 min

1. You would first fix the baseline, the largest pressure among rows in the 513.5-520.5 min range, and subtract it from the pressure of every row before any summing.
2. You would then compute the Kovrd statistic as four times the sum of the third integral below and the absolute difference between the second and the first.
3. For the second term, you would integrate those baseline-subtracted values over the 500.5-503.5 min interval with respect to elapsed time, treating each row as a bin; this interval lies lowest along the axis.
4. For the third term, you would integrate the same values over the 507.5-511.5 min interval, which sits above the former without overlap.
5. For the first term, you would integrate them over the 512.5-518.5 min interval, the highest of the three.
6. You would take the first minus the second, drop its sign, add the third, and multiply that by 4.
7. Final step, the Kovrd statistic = 18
